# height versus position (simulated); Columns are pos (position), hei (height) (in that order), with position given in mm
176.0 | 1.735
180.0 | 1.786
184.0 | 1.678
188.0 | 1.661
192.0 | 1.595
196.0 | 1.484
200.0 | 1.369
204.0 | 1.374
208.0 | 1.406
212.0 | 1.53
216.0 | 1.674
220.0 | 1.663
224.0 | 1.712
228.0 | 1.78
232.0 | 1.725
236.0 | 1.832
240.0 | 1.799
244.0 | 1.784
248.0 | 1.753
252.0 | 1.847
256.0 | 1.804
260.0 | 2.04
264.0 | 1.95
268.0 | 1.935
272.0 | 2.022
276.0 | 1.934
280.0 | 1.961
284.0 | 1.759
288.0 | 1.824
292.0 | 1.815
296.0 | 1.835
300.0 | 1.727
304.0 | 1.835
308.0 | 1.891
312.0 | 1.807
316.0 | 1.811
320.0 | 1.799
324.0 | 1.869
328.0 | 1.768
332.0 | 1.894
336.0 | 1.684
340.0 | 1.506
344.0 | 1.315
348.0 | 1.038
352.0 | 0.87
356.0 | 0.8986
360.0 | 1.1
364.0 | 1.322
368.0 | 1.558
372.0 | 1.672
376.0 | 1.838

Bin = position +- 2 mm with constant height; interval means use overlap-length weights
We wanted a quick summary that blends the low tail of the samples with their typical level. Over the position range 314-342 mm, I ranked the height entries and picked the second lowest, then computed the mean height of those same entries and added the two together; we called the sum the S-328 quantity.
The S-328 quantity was 3.45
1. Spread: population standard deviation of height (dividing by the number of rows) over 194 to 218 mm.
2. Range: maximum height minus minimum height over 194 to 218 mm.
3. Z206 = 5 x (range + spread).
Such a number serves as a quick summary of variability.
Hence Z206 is 2.1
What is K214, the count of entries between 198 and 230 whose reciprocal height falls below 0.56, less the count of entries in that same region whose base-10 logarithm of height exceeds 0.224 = -2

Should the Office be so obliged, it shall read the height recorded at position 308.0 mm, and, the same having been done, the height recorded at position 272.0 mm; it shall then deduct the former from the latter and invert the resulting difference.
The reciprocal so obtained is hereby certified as 7.6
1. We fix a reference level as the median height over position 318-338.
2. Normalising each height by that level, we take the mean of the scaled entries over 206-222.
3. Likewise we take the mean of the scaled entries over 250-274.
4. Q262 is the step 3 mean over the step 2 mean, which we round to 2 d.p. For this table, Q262 1.23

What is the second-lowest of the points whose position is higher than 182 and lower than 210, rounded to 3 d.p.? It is 1.374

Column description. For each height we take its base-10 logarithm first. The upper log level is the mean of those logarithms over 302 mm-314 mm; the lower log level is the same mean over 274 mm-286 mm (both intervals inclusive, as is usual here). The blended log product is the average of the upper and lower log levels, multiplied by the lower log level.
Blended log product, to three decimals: 0.074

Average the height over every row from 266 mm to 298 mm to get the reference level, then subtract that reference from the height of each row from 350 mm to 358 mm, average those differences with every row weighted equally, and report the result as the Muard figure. -1.00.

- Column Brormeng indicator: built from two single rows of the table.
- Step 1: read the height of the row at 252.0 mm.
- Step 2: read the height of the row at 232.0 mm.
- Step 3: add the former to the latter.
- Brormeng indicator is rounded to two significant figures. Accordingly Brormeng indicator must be 3.6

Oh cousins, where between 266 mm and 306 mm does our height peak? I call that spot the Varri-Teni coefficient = 272.0 mm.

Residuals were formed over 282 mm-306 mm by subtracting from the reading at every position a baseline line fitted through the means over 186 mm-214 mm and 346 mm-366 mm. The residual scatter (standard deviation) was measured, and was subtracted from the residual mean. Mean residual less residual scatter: 0.53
